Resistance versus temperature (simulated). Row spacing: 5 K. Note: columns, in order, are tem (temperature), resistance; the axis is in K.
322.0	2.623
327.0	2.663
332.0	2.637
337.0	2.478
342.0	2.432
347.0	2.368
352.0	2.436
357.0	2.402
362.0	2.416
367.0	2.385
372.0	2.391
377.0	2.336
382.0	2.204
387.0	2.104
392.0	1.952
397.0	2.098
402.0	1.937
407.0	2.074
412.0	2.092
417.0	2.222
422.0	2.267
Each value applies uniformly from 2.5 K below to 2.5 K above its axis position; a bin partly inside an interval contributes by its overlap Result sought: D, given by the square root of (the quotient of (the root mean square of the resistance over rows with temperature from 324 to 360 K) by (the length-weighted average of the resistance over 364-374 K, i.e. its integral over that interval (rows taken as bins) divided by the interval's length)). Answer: 1.02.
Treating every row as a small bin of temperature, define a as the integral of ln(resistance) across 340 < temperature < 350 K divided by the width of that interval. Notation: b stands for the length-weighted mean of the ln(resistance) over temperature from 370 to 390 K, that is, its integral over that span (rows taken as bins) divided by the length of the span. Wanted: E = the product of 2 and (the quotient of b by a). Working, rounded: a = 0.88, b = 0.81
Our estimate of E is 1.8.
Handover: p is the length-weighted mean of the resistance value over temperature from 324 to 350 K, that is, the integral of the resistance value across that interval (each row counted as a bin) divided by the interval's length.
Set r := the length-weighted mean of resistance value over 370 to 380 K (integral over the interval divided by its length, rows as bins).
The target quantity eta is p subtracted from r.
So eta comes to -0.16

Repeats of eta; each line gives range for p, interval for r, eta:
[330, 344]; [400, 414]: -0.48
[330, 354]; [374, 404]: -0.35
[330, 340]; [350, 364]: -0.13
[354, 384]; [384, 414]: -0.31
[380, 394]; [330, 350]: 0.39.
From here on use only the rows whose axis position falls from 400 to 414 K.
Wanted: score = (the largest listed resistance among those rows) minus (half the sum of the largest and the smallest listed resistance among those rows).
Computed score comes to 0.08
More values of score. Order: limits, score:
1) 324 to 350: 0.15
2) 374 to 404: 0.20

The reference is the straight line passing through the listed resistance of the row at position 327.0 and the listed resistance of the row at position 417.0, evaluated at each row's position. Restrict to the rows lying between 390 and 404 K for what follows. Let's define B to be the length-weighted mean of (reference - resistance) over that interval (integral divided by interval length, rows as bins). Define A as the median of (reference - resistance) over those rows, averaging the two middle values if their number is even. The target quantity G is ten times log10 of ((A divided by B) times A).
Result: -4.0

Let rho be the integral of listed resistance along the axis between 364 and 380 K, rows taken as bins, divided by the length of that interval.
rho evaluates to 2.4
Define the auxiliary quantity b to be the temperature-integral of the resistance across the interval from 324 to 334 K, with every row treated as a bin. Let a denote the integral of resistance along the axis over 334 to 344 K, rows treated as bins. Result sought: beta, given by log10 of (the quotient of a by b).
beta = -0.03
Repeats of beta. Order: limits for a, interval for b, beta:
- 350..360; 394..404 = 0.08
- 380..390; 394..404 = 0.03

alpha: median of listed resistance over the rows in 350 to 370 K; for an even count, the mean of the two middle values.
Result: 2.41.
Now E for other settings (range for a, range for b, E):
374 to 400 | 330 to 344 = 2.4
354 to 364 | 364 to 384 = 1.9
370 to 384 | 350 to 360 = 2.1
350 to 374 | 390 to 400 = 1.6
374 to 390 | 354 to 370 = 2.2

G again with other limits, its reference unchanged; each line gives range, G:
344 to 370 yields -10.2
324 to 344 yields -11.8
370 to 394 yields -7.3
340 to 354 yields -7.9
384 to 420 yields -6.5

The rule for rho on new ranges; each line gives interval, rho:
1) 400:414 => 2.0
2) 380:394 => 2.1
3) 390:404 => 2.0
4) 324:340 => 2.6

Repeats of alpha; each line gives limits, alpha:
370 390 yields 2.27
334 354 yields 2.43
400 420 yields 2.08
